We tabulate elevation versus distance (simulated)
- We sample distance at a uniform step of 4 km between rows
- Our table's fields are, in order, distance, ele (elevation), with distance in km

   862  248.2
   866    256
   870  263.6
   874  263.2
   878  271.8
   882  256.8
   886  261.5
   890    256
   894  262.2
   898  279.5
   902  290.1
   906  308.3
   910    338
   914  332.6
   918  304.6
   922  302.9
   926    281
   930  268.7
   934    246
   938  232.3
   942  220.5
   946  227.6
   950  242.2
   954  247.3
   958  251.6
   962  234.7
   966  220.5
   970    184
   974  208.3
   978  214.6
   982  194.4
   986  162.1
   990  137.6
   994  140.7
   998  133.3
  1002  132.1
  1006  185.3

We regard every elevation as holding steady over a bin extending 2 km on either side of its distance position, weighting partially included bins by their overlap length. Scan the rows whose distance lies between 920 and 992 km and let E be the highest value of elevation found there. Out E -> 302.9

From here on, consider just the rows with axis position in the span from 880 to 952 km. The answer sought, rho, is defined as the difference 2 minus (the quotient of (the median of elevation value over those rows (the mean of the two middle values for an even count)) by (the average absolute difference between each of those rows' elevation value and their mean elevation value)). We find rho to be -7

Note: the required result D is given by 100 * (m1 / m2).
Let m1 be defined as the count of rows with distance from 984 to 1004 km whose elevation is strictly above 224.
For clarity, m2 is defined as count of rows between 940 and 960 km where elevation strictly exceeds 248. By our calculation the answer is 0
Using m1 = 0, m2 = 1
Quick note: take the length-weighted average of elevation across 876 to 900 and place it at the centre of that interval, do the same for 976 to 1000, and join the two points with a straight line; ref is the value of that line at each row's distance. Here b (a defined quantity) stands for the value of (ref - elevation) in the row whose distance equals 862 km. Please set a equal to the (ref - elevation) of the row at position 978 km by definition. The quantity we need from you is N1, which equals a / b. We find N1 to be -1.0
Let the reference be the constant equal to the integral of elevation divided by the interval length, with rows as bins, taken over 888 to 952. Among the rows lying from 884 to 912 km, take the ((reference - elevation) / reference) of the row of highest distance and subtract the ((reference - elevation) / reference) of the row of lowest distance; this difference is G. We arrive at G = -0.28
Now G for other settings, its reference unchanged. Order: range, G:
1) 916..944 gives 0.31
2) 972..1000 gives 0.27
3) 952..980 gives 0.12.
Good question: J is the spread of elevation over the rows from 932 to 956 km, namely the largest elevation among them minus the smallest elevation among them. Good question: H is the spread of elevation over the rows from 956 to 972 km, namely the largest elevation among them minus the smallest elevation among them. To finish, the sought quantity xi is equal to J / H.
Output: 0.4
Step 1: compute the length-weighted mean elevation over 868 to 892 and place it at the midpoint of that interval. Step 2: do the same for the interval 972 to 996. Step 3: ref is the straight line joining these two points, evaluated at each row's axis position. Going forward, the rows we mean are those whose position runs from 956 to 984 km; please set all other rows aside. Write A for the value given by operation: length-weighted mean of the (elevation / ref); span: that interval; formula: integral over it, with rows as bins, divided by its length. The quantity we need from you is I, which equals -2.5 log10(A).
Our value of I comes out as -0.15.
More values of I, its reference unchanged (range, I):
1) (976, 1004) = 0.08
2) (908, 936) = -0.28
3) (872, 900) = -0.03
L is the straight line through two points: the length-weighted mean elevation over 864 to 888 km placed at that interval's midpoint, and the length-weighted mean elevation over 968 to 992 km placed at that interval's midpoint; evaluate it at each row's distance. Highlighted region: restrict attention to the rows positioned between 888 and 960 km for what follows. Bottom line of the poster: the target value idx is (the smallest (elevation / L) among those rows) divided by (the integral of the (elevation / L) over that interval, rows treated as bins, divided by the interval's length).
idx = 0.85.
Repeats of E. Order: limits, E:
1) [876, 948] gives 338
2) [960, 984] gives 234.7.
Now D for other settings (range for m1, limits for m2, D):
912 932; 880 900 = 100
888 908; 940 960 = 500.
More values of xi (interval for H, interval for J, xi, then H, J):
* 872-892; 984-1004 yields 1.9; 16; 30.0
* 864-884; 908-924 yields 2.2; 16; 35.1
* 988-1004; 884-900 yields 2.7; 9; 23.5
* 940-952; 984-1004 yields 1.4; 22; 30.0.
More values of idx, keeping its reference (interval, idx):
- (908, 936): 0.87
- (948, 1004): 0.76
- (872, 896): 0.97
